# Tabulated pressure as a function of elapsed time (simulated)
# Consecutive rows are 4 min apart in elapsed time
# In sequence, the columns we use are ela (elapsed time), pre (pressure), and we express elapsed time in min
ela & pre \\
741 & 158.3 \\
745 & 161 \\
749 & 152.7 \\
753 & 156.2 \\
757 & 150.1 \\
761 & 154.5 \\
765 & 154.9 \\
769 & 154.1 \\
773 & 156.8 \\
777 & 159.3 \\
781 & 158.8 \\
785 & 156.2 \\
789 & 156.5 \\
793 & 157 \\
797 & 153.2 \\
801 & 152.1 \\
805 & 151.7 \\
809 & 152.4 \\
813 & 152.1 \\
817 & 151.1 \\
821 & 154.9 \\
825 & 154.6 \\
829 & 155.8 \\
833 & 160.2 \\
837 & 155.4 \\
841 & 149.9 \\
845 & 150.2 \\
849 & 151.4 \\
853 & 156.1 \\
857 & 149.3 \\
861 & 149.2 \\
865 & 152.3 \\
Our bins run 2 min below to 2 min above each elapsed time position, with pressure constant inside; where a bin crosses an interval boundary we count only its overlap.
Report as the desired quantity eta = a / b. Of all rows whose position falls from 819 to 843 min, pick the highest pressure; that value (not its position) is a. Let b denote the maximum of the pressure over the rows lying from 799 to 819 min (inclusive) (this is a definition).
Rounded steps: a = 160.2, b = 152.4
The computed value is 1.05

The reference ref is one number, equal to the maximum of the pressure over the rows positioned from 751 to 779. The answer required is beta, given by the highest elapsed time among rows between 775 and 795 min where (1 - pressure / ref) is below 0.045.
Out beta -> 793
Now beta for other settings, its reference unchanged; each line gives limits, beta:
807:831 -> 829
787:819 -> 809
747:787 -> 785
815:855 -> 853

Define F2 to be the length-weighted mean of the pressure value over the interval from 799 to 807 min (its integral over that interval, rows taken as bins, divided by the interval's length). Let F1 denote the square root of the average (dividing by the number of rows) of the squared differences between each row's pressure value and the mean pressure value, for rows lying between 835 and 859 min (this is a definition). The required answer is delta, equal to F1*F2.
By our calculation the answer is 410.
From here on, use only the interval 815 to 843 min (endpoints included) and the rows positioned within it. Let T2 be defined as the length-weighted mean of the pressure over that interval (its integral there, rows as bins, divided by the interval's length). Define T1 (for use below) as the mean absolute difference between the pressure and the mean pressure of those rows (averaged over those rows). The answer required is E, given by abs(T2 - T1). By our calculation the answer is 152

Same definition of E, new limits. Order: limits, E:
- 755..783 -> 153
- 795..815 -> 152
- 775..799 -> 155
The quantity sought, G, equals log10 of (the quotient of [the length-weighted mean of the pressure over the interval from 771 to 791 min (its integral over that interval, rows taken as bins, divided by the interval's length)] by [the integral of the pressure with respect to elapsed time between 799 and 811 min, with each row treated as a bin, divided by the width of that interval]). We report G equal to 0.015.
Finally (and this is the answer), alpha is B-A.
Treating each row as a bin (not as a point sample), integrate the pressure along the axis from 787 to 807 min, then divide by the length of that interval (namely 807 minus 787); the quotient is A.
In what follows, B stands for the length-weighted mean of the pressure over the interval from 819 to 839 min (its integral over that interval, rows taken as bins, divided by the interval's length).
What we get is 2.1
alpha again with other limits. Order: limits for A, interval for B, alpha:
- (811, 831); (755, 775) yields 0.4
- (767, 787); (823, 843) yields -1.9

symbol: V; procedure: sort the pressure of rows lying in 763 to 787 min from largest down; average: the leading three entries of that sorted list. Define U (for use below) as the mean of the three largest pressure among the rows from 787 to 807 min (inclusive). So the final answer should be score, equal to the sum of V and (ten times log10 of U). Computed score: 180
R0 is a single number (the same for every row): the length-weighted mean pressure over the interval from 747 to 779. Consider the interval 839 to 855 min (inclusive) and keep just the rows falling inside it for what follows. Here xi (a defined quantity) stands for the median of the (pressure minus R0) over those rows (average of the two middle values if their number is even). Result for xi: -4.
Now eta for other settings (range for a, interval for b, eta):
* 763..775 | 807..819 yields 1.03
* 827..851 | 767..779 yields 1.01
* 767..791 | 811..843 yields 0.99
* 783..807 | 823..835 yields 0.98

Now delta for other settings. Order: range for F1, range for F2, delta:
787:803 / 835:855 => 320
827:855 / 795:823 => 534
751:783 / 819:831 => 425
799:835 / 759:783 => 424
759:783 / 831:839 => 325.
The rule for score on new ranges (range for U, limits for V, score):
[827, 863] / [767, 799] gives 180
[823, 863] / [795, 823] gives 175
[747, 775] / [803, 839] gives 179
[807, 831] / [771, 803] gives 180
